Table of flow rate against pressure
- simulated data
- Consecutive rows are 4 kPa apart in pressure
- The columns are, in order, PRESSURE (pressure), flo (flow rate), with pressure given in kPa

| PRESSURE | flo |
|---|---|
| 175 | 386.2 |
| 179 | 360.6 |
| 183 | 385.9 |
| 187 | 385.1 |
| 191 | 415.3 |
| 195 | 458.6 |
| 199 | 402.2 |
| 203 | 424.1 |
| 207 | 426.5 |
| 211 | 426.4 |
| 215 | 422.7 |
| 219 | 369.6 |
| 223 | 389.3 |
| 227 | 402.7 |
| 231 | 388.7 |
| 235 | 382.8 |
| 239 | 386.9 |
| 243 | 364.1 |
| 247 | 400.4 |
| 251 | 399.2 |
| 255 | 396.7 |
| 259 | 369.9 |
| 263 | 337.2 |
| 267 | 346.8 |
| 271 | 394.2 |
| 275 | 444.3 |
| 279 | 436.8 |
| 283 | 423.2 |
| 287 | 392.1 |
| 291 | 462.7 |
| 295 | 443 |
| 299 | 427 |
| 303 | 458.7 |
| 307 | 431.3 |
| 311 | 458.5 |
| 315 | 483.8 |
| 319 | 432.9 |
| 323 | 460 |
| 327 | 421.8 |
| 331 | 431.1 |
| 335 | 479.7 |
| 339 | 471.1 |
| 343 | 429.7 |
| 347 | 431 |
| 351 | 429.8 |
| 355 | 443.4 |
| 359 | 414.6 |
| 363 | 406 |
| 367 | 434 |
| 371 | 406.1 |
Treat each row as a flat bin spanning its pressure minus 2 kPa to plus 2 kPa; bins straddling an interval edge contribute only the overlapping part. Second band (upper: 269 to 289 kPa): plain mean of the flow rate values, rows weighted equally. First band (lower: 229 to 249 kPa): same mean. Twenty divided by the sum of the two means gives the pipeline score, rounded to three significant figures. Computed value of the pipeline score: 0.0249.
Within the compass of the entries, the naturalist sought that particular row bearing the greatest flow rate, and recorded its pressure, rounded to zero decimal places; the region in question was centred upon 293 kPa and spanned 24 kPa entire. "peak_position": 291 kPa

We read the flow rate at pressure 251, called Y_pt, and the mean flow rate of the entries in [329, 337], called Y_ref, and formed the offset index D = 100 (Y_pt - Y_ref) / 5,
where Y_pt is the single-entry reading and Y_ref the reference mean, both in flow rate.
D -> -1124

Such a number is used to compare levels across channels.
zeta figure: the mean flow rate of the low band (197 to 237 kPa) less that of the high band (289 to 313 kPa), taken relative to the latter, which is -0.097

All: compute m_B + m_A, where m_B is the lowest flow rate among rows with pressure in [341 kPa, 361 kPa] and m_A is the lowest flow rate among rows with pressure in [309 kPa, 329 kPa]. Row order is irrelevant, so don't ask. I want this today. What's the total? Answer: 836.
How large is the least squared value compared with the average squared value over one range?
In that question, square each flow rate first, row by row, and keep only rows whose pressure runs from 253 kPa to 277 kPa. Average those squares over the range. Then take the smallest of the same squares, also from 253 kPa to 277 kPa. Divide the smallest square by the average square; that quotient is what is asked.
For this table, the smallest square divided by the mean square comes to 0.77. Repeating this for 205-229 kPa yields 0.83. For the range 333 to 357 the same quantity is 0.92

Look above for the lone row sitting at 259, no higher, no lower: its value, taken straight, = 369.9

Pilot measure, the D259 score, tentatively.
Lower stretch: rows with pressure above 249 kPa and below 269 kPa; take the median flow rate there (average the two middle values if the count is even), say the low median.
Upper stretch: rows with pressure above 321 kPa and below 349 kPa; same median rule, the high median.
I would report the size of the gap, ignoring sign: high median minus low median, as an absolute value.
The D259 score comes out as 61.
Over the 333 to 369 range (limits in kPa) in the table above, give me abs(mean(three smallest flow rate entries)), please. 417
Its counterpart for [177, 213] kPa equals 377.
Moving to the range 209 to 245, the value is 372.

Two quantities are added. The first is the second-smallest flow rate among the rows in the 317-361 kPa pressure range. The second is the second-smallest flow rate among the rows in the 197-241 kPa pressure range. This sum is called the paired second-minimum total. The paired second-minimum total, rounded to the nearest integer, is 805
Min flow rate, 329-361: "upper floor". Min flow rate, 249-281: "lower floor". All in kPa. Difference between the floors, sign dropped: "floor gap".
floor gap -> 77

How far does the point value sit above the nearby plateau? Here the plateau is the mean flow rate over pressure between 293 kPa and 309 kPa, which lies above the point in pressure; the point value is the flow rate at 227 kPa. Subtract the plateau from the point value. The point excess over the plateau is -37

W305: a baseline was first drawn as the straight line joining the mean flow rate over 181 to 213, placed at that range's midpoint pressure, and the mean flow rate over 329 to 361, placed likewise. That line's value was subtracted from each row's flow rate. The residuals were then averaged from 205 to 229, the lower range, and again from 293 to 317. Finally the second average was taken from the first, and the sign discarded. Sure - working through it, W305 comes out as 29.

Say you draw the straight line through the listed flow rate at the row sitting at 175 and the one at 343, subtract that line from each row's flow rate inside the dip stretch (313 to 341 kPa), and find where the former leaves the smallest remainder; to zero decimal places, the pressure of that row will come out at 327 kPa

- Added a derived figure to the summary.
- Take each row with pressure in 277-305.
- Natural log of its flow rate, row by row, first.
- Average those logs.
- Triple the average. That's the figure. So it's 18.2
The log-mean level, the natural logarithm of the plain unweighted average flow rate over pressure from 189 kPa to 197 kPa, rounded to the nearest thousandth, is 6.080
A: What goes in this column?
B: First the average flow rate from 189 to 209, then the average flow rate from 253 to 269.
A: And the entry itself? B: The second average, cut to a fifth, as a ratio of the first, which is 0.171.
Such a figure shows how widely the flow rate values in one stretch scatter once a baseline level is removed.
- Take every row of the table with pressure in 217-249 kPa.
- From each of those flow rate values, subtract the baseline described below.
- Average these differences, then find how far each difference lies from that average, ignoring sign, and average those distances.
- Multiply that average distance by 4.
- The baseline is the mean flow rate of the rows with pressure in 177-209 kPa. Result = 40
